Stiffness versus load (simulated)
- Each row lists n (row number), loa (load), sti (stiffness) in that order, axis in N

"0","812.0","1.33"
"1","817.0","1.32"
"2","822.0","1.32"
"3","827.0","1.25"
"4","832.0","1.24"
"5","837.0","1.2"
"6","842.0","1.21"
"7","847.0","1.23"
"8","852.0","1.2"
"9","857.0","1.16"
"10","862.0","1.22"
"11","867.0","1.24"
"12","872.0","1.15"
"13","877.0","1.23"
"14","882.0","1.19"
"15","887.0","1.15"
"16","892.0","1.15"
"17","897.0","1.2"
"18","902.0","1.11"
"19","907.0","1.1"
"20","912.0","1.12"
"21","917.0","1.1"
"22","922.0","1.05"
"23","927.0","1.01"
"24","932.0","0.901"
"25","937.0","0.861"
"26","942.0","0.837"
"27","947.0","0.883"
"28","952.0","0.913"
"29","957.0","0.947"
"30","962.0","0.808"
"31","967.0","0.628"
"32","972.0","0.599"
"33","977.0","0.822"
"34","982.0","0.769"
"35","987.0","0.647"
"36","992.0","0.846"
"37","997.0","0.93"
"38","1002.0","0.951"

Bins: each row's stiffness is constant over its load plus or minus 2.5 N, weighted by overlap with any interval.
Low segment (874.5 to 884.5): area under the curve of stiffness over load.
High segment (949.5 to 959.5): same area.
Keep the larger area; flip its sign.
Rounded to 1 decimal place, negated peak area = -12.1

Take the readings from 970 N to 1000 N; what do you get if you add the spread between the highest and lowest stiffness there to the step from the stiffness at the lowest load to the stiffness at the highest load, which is 0.662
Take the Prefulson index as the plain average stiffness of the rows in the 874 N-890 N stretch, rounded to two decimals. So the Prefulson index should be 1.19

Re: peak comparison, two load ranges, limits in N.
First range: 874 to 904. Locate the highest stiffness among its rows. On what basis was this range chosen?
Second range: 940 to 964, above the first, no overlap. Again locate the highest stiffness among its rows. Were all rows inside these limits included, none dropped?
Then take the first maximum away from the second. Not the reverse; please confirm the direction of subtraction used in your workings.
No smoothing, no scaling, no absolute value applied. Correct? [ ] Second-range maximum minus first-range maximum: -0.28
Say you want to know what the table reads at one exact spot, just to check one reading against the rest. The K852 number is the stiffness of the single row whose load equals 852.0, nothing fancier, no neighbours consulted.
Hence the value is 1.2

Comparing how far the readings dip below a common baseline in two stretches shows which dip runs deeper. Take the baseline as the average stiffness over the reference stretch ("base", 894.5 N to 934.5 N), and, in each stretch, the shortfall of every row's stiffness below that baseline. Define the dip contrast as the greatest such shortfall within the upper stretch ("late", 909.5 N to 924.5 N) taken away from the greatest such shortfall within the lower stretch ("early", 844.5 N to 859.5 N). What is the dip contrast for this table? -0.11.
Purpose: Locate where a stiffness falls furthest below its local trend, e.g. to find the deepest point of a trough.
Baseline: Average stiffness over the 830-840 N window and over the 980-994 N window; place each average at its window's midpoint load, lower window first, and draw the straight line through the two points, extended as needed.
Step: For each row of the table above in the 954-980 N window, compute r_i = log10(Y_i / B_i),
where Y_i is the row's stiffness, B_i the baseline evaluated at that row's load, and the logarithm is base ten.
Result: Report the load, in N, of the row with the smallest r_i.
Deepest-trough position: 972.0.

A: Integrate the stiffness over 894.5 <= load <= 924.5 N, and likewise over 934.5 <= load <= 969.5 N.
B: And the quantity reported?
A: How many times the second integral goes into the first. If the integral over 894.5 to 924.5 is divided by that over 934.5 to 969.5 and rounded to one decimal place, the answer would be 1.1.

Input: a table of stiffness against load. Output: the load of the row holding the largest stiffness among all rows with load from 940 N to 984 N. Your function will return 957.0 N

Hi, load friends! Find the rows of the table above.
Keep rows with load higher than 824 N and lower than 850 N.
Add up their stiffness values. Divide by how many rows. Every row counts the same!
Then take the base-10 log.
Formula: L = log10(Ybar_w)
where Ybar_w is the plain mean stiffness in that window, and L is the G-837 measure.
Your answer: 0.09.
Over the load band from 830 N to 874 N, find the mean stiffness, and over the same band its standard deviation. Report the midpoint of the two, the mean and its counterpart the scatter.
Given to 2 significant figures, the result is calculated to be 0.62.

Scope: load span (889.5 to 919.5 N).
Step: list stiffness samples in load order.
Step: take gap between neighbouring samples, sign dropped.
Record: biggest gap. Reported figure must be 0.090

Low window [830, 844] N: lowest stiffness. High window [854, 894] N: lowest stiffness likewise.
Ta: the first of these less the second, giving 0.05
